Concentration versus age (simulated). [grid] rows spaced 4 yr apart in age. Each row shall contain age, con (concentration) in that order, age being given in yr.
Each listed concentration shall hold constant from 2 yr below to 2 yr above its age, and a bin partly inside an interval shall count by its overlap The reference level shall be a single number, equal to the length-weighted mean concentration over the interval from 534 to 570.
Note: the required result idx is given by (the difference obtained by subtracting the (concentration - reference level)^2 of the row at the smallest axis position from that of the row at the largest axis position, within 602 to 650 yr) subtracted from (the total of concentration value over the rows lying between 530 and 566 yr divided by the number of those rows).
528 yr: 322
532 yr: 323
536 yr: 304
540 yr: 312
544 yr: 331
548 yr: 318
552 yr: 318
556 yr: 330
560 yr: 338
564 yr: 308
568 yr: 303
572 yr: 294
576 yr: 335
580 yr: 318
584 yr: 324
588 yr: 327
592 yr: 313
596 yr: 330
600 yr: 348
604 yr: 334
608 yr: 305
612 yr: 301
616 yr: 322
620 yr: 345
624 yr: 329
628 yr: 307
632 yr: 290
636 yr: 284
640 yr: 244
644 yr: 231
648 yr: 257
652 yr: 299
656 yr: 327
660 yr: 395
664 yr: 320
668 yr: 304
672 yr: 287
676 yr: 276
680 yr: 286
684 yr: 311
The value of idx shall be -3145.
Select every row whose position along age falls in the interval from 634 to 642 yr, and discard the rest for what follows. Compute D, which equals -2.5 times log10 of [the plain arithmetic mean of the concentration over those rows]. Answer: -6.05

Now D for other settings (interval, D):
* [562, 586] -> -6.24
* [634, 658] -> -6.09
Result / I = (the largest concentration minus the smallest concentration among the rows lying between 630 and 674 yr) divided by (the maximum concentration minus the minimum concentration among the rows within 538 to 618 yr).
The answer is 3.0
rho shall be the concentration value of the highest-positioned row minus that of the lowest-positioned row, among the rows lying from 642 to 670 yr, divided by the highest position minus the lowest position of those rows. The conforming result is 3.0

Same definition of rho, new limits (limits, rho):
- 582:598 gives 0.5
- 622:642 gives -5.3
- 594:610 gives -2.1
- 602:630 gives -1.1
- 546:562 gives 1.7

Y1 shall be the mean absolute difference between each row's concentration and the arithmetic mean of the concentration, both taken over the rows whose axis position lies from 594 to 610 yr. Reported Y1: 12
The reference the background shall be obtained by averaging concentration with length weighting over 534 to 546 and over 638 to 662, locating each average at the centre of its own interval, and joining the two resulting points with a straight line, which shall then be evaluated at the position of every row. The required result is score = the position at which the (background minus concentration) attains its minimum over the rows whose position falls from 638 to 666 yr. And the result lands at 660 yr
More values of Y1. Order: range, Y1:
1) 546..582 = 11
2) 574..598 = 6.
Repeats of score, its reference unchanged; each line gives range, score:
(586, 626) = 620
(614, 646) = 620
